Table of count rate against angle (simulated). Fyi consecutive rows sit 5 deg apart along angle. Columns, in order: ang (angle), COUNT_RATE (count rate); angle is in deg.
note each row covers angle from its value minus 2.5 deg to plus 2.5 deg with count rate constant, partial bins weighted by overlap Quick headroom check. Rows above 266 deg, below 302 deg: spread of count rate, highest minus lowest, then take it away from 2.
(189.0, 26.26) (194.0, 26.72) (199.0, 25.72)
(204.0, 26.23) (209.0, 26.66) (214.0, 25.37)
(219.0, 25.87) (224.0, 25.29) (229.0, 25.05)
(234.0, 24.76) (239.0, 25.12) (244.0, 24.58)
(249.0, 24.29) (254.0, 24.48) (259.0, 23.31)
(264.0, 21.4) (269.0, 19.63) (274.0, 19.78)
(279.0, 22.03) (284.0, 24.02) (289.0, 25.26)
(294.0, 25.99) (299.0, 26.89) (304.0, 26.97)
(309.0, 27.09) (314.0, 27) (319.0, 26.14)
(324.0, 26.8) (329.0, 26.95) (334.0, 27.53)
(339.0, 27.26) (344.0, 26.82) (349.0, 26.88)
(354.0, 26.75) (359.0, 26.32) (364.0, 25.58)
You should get -5.3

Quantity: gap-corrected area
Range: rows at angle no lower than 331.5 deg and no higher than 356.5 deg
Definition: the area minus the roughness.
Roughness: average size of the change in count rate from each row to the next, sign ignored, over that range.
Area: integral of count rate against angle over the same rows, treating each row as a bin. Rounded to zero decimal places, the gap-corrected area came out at 676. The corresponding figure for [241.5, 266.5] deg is 589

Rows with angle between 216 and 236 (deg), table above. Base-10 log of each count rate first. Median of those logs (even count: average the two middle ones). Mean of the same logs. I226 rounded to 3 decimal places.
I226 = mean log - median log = 0.001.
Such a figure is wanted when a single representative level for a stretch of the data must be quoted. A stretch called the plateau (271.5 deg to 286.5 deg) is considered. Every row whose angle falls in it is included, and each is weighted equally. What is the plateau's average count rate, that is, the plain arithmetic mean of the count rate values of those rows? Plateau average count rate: 21.9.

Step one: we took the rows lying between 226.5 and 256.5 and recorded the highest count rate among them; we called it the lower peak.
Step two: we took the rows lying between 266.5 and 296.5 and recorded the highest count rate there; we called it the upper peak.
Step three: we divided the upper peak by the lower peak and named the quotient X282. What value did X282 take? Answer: 1.03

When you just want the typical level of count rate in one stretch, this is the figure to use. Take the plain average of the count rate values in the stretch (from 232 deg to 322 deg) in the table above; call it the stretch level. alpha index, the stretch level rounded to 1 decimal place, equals 24.4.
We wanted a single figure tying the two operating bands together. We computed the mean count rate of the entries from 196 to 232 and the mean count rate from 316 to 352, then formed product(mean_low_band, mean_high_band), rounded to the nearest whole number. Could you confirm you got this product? 693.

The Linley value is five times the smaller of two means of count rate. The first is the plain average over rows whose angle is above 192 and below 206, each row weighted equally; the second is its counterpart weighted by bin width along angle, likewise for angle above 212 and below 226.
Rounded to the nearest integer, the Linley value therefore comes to 128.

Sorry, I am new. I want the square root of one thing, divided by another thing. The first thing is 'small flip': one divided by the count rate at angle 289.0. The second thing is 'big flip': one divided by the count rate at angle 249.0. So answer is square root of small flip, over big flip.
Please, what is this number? 4.8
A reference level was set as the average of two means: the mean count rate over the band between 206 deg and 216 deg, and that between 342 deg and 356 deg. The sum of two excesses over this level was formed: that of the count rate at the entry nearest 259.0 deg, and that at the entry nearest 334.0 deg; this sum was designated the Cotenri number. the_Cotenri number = -2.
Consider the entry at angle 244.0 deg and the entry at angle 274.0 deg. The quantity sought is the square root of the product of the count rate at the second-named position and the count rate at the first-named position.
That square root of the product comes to 22.0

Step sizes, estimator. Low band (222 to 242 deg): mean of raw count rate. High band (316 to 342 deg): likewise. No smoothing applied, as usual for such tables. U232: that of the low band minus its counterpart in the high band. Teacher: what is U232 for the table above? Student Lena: -1.9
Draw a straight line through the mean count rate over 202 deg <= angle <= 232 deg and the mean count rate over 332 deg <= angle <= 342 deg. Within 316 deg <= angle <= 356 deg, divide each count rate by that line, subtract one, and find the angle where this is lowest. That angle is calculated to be 319.0 deg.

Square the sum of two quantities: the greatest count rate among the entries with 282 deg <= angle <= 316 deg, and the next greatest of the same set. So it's 2926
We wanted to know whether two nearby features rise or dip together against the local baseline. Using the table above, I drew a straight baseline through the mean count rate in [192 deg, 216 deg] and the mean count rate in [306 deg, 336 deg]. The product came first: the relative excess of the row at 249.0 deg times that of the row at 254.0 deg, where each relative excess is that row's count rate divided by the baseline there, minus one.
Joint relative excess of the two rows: 0.006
